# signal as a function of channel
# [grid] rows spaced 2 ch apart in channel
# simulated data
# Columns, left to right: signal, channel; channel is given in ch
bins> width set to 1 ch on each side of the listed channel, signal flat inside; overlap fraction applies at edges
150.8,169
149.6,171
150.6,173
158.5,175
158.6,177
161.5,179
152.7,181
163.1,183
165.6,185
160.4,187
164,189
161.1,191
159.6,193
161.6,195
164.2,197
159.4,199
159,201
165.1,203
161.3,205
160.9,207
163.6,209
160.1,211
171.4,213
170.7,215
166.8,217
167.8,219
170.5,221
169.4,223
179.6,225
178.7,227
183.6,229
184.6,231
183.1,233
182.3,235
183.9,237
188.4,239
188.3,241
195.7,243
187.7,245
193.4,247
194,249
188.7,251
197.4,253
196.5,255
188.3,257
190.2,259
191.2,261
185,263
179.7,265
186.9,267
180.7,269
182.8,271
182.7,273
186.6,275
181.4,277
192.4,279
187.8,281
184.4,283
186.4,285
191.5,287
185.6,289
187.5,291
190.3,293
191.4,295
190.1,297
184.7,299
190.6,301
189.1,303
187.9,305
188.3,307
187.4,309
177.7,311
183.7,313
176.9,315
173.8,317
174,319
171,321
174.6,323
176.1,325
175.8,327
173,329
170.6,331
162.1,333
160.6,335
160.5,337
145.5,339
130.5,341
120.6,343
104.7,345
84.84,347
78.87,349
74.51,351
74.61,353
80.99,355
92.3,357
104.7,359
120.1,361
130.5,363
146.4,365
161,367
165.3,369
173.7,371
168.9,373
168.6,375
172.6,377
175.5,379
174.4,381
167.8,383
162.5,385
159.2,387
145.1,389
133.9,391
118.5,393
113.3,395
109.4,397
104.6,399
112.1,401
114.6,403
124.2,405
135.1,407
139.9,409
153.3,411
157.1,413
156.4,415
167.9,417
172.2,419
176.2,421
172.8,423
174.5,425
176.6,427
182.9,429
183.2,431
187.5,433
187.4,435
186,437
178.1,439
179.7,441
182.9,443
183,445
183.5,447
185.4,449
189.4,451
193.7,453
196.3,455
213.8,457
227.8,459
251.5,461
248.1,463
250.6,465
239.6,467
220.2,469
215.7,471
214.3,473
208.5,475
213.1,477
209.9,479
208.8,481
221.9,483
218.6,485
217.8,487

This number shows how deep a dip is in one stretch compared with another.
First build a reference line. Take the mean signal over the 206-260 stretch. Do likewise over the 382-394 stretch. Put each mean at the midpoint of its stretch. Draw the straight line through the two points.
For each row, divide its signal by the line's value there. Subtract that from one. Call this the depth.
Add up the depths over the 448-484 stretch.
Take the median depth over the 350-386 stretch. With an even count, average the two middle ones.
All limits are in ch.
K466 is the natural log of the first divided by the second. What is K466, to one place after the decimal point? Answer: 5.1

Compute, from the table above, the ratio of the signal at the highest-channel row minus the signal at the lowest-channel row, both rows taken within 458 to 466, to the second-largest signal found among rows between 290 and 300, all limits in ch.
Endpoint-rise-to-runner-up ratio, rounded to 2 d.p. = 0.12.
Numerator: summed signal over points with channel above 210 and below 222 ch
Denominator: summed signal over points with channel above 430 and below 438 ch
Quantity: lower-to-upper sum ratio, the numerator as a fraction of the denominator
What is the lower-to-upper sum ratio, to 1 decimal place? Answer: 1.4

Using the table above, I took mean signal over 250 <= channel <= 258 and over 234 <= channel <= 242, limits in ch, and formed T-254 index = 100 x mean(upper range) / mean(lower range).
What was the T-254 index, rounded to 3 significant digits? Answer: 104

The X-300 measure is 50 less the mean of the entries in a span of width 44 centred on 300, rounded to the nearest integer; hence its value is -135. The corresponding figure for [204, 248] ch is -127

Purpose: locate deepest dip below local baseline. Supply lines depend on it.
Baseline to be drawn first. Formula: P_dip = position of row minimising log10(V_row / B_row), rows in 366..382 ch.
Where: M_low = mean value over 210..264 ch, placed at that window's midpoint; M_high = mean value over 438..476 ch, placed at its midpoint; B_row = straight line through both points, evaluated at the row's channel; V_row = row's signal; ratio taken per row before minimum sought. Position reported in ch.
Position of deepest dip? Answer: 367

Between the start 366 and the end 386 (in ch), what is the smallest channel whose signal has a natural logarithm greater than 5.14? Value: 371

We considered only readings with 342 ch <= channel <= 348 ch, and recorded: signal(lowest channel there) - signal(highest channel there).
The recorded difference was 36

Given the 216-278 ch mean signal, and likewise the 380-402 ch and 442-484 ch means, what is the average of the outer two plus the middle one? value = 335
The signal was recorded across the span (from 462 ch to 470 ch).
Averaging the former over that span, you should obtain 240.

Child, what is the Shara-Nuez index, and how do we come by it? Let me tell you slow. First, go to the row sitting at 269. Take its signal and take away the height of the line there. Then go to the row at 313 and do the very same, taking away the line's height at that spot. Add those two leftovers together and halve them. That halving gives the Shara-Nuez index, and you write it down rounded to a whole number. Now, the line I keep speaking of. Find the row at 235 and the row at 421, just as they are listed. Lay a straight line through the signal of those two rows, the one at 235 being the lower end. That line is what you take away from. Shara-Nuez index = 2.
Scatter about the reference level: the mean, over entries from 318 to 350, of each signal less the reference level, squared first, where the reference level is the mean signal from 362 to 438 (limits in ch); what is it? 1113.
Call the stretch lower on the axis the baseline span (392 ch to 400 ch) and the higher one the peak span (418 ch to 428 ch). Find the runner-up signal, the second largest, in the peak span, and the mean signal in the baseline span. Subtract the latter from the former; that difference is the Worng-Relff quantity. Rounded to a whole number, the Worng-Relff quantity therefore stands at 65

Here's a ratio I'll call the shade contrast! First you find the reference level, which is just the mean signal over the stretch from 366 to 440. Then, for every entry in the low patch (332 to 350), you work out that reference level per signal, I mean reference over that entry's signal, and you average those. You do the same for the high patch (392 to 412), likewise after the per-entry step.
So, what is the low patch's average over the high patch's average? 1.0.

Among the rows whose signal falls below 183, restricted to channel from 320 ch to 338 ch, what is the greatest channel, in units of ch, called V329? 337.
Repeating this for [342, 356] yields 355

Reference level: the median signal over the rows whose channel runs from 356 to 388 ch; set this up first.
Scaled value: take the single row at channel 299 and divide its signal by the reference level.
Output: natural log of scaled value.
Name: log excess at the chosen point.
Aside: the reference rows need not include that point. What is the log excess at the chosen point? 0.12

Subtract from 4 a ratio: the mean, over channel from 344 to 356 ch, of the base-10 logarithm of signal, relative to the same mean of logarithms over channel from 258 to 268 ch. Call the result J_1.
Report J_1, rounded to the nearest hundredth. 3.16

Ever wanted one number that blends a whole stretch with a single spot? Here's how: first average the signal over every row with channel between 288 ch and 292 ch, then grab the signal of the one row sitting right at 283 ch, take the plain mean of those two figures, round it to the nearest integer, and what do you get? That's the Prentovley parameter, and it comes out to 185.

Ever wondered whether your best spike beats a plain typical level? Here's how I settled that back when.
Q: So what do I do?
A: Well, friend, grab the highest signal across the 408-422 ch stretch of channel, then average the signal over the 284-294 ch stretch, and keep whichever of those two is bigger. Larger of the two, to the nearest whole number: 188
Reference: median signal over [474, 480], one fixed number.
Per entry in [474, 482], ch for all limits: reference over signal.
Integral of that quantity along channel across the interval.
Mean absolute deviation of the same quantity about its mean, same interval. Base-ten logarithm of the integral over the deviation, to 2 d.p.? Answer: 3.05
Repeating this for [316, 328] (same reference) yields 3.21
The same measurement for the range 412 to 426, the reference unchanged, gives 2.54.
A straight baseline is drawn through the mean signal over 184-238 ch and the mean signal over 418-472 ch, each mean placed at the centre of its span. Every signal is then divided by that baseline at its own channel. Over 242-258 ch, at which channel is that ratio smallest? 257 ch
